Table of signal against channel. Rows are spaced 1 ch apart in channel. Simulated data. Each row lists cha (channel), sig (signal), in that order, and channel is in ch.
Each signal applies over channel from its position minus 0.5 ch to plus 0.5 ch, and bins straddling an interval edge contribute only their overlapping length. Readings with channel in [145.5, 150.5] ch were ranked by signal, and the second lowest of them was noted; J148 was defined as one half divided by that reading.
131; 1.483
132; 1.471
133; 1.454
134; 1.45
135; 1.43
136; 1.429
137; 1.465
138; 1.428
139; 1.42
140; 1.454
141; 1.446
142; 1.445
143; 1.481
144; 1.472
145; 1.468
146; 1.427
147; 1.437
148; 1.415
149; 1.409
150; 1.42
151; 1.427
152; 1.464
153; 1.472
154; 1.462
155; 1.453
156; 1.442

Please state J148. 0.353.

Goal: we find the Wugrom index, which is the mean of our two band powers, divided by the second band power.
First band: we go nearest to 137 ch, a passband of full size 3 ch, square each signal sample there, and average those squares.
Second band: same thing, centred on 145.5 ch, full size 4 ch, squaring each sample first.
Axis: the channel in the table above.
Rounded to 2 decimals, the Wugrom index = 0.99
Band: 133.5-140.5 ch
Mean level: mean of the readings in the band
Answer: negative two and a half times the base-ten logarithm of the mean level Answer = -0.395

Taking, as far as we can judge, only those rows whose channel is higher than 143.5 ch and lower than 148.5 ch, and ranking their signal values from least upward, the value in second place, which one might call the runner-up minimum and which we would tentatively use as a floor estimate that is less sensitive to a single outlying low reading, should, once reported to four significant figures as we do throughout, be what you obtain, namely 1.427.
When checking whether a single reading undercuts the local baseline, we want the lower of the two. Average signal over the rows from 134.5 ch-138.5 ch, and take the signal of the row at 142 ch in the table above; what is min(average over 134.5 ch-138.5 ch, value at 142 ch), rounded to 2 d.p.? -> 1.44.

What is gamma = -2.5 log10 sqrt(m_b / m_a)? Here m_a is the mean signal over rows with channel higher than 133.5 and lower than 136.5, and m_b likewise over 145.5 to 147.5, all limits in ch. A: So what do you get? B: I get 0.002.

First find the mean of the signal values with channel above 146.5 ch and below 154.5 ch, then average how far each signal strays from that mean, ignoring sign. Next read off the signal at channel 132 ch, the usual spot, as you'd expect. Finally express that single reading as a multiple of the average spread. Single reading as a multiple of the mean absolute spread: 71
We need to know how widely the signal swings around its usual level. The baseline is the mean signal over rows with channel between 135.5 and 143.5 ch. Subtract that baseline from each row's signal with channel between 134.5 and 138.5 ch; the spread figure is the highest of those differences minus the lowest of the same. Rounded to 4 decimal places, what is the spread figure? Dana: 0.0370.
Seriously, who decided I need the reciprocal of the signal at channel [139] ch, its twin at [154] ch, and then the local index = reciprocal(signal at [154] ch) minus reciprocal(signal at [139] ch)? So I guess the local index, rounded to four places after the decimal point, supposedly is -0.0202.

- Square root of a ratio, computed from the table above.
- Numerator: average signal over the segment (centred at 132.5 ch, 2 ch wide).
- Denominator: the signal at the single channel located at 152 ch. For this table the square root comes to 1.00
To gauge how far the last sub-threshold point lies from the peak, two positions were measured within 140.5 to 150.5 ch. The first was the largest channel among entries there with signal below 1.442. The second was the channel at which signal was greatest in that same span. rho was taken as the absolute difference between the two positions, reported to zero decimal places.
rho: 7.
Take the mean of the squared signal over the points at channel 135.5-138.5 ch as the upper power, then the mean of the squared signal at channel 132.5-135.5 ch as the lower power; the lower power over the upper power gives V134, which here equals 1.01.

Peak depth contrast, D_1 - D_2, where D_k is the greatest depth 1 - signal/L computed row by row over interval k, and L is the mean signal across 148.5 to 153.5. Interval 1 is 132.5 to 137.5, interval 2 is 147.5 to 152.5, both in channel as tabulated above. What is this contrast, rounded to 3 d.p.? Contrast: -0.014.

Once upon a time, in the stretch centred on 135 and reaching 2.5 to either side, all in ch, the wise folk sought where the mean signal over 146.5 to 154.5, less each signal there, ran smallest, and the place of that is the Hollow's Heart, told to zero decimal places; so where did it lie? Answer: 137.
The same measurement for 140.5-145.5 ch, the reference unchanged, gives 143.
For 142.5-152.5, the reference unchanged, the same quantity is 143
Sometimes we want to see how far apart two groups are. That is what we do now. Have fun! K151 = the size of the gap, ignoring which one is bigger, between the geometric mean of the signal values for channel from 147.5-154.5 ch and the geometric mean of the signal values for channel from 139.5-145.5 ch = 0.02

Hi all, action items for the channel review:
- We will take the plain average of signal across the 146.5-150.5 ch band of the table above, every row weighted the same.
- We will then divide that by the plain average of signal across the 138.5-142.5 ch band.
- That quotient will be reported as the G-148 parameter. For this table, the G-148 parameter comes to 0.99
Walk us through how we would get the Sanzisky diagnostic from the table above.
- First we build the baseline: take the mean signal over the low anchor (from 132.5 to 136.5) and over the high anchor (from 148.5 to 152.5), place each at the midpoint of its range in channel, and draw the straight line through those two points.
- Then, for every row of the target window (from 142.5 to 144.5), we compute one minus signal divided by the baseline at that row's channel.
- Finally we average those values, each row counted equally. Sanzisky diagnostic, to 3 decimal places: -0.029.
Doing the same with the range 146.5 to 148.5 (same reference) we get 0.004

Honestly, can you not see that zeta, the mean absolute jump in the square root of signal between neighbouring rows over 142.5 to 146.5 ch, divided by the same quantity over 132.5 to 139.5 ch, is 1.02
